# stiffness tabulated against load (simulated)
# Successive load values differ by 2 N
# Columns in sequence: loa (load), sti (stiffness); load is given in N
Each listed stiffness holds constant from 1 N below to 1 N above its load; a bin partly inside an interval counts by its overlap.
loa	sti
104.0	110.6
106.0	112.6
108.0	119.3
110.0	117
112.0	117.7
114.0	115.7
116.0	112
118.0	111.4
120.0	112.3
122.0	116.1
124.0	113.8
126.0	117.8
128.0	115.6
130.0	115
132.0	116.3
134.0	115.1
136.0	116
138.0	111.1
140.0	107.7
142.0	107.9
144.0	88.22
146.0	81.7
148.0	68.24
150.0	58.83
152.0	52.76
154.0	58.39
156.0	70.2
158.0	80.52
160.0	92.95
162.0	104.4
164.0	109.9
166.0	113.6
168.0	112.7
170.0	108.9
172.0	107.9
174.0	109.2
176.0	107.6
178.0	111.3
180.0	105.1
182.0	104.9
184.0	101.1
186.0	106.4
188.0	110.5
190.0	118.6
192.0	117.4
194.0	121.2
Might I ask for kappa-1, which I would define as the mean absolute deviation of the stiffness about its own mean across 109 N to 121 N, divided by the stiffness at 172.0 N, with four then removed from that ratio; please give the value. -3.98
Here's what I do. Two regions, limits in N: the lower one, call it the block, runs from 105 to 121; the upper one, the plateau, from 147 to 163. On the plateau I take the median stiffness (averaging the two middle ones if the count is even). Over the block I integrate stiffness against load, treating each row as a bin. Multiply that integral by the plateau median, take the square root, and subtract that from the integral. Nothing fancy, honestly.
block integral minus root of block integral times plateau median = 1480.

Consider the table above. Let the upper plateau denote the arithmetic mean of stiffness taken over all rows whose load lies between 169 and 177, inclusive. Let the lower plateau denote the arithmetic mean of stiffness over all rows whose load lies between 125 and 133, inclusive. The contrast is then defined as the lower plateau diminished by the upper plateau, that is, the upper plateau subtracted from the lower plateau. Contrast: 8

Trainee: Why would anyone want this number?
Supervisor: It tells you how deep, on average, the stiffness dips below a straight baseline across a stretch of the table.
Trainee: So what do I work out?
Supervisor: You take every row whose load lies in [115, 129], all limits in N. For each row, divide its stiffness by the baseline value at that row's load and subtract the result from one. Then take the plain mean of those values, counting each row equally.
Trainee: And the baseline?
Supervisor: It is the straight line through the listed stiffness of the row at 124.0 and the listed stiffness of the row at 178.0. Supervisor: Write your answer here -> -0.002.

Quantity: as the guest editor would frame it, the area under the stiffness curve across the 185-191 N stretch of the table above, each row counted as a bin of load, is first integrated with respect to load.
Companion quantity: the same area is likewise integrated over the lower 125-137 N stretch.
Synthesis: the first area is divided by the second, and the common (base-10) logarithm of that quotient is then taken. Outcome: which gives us -0.32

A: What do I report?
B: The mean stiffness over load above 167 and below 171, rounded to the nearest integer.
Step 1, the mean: 111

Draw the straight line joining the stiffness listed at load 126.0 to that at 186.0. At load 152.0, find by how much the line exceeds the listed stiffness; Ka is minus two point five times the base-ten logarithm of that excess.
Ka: -4.4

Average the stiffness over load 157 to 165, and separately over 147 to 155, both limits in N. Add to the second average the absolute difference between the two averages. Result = 97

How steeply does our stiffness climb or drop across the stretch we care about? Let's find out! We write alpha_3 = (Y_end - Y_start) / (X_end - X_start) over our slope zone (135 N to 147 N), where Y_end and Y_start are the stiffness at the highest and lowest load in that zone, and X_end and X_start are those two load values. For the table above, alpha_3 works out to -3.4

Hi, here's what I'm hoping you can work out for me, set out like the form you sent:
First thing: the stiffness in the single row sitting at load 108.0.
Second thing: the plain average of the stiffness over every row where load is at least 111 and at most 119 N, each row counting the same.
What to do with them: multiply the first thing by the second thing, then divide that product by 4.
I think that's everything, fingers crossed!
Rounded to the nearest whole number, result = 3406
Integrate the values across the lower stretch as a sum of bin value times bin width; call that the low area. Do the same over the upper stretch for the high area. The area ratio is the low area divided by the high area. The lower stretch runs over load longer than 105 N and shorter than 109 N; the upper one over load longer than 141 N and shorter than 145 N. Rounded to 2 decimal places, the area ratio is 1.18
